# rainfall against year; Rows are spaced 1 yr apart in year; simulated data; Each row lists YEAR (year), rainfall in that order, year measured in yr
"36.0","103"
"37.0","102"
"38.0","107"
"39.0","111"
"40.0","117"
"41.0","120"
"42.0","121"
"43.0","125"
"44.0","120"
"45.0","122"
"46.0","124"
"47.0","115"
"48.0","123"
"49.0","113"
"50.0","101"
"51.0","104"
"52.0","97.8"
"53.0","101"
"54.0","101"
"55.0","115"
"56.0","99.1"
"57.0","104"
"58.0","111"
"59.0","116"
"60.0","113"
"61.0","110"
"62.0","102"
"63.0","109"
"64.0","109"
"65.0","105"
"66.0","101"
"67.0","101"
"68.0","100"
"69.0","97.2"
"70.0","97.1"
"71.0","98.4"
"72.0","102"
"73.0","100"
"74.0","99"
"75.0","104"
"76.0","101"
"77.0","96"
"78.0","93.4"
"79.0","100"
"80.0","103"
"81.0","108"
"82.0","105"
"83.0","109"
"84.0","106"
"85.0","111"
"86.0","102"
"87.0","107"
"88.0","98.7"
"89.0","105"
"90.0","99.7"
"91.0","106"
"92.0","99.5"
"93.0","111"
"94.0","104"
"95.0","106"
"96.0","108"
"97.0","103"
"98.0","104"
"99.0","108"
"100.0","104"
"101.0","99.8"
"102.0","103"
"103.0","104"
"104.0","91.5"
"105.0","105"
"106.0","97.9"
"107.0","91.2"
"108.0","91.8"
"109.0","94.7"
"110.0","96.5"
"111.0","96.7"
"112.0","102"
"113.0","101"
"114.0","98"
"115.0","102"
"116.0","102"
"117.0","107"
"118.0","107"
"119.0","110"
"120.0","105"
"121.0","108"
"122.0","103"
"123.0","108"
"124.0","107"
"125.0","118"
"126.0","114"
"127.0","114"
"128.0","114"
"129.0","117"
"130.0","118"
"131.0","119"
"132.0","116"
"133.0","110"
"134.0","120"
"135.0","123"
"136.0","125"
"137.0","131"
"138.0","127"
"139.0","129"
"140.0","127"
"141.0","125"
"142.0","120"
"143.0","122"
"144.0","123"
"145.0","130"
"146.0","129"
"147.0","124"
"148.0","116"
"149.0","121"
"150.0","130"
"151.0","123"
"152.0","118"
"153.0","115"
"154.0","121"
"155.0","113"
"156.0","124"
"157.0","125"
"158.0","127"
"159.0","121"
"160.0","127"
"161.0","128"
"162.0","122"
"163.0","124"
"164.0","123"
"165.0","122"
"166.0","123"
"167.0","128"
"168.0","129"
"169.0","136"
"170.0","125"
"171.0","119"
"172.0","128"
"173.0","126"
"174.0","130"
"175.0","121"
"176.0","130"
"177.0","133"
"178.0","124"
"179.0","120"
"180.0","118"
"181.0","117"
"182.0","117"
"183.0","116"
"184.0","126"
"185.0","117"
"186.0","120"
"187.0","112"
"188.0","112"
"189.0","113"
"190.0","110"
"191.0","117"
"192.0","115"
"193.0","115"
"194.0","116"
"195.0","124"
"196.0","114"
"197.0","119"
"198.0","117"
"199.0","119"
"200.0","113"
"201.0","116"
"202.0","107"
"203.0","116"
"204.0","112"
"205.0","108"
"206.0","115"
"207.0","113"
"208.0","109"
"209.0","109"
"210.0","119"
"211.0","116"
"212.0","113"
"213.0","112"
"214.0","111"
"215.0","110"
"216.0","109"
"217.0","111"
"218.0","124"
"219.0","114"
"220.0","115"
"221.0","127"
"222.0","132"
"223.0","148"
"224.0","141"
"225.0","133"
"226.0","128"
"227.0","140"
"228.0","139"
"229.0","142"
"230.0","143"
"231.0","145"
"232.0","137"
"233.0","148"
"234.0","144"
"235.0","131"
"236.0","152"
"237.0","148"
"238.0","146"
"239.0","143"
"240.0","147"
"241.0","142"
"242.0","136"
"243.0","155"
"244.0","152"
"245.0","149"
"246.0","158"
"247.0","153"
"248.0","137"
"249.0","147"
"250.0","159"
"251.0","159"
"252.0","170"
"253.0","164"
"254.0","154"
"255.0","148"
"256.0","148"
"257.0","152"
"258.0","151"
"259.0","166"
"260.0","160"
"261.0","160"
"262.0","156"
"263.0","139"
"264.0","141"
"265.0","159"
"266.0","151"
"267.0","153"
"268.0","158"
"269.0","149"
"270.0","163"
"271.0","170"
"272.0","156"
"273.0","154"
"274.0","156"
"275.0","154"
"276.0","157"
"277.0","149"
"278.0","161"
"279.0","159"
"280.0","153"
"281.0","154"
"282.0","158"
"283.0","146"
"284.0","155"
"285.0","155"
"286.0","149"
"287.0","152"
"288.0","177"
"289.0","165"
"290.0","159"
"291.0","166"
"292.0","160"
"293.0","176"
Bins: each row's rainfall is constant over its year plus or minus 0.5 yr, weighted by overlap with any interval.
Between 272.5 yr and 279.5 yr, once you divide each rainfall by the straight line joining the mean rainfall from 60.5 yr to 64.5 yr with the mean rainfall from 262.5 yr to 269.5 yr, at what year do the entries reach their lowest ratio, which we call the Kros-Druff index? 277.0 yr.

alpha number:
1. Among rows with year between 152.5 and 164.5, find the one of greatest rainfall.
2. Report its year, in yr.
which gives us 161.0 yr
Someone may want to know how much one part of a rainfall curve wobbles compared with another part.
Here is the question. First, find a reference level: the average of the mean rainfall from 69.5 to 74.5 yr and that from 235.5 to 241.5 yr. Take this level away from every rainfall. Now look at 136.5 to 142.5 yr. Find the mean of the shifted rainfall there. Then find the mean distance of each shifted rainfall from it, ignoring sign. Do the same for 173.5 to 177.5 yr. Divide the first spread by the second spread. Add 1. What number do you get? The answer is 1.71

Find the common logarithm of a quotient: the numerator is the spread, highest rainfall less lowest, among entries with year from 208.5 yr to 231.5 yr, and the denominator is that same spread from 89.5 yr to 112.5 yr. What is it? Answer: 0.29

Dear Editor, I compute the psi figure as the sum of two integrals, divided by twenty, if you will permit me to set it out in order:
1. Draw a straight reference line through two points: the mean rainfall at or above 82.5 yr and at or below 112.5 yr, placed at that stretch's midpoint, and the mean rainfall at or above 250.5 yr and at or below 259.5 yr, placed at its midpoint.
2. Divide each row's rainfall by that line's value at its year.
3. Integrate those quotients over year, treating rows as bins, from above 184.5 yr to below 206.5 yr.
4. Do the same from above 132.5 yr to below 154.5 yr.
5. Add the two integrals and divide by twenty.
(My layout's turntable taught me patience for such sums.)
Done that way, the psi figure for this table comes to 2.07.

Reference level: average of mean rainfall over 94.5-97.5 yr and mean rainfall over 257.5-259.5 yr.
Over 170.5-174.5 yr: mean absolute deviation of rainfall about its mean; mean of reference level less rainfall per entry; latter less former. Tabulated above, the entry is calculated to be 3.0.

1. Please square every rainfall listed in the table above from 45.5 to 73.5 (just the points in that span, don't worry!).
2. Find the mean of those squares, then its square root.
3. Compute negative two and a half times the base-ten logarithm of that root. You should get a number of -5.07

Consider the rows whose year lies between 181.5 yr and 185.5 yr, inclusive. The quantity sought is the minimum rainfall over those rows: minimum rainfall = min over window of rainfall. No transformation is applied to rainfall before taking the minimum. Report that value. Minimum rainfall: 116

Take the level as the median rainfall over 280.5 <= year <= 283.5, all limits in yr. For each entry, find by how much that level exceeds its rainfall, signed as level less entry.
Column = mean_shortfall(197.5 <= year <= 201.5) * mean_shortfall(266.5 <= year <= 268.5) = -57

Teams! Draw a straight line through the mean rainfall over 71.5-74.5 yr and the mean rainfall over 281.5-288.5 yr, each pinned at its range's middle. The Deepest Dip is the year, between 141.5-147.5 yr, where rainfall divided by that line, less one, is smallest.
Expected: 142.0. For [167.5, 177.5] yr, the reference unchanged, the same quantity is 171.0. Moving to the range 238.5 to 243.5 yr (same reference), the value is 242.0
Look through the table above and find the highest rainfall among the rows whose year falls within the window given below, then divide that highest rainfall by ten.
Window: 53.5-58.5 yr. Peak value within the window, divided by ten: 11.5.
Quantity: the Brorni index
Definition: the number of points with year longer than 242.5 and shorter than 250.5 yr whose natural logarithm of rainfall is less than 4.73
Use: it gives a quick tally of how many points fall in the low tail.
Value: 0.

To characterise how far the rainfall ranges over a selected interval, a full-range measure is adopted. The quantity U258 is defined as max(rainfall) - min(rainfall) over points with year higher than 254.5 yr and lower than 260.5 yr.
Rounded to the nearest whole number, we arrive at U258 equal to 18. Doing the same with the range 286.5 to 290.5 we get 25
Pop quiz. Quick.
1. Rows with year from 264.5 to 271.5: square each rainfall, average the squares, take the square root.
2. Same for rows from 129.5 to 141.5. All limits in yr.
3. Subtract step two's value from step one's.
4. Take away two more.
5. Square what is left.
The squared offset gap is 1094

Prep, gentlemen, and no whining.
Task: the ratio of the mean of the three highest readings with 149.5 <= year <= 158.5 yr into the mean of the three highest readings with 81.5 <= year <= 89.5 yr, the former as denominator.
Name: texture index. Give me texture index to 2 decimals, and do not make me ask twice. 0.86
